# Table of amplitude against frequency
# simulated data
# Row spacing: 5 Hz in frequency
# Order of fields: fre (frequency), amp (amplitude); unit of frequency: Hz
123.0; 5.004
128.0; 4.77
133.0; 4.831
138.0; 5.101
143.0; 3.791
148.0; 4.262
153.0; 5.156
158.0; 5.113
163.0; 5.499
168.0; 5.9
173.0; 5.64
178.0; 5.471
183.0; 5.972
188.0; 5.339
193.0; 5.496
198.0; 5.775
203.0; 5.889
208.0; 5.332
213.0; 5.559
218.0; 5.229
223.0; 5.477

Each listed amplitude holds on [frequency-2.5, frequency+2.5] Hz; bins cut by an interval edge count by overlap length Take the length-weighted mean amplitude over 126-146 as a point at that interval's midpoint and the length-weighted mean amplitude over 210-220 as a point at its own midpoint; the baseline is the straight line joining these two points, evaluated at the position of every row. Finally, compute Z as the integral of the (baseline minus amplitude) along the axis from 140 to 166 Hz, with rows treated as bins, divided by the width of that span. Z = -0.01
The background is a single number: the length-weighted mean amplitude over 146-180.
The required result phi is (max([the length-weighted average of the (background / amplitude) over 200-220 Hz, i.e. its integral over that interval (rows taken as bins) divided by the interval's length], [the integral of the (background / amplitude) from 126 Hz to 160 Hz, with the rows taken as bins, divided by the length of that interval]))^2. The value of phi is 1.30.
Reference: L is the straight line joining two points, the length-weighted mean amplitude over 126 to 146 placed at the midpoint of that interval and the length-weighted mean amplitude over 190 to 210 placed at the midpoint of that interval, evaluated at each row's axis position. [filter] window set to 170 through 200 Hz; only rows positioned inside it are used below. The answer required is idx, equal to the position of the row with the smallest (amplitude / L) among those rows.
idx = 188.0 Hz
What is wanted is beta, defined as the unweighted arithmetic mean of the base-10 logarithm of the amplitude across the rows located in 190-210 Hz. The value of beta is 0.750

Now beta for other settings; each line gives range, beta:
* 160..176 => 0.754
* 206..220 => 0.730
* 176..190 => 0.747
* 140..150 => 0.604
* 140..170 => 0.690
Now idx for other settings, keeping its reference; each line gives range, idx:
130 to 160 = 143.0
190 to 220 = 218.0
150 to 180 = 158.0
